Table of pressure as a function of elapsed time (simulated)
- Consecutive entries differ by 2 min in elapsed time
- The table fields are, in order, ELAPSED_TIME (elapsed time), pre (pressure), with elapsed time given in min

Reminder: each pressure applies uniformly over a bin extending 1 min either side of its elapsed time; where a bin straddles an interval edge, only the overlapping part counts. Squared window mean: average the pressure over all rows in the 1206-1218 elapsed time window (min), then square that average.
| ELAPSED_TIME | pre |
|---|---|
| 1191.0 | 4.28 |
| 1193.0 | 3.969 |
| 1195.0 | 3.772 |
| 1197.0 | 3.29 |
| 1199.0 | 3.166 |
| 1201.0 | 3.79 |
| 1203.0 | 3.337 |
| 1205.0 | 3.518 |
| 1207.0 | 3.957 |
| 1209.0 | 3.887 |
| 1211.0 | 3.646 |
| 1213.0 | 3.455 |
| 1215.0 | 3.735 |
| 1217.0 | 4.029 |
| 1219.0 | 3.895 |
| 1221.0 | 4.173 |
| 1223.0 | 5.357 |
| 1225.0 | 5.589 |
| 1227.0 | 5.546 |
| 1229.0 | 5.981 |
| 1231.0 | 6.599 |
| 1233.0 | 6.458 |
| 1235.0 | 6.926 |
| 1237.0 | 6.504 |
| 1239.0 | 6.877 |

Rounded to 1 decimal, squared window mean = 14.3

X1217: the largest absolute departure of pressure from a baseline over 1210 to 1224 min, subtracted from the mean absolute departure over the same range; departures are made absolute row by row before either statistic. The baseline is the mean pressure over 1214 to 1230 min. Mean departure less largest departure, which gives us -0.424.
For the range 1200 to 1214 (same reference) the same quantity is -0.319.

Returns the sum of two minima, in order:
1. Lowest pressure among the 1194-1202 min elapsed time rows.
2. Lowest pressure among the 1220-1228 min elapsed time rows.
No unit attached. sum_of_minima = 7.3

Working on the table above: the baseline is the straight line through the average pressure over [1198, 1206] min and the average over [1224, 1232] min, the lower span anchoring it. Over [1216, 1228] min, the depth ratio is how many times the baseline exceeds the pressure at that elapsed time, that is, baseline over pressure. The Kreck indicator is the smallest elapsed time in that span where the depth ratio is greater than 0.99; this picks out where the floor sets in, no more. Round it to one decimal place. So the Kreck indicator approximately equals 1217.0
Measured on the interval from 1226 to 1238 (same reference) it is 1227.0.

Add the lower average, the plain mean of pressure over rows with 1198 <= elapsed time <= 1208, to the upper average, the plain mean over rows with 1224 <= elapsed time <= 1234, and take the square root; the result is 3.10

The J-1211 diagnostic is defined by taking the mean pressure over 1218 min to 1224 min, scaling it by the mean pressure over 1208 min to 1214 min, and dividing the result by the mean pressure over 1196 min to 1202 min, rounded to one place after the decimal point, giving 4.8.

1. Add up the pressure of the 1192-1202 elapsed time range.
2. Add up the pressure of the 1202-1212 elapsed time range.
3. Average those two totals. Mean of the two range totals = 18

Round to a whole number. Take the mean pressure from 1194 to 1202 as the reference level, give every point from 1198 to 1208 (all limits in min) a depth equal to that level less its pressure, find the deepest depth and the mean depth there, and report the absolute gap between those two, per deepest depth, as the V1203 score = 1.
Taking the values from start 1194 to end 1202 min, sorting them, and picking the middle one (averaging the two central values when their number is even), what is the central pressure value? 3.5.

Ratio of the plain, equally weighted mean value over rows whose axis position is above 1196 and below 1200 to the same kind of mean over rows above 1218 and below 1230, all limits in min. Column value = 0.63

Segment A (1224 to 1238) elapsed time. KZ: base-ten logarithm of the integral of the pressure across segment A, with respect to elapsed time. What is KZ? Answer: 1.94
